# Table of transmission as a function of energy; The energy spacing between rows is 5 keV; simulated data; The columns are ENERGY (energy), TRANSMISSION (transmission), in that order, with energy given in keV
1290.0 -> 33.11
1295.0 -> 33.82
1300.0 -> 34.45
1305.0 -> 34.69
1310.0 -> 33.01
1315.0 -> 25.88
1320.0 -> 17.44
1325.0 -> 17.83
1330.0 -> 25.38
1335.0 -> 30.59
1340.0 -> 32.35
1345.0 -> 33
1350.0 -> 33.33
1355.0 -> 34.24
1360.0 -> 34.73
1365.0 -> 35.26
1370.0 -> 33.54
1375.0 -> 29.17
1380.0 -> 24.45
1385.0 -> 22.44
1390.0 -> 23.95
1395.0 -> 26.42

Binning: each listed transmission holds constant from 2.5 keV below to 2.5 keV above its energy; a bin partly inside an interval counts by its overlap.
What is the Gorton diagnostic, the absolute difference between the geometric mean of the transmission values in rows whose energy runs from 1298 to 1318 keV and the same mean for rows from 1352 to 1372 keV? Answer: 2.6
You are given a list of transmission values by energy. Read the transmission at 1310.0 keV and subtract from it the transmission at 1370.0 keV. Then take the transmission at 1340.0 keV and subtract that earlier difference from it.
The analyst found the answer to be 33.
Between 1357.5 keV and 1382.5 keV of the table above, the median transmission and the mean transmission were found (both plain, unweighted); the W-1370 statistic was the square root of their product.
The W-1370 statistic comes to 32.5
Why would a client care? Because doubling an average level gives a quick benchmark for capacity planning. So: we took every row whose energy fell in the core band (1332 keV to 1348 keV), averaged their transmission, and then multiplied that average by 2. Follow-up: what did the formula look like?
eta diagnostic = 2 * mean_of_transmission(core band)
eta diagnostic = 64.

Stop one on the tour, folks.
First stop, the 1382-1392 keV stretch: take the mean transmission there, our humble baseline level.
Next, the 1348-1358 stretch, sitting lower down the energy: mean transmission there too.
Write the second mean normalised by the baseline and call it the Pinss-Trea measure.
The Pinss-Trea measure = 1.46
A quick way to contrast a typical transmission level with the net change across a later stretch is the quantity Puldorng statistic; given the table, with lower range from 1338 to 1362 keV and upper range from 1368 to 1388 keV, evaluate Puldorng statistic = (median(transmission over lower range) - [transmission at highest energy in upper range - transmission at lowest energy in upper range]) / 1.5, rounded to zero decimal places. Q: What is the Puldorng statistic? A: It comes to 30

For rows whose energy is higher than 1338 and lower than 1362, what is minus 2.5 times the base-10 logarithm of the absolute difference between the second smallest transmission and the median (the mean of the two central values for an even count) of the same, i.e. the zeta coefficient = 1.2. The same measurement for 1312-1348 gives -2.3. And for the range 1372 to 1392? 1.5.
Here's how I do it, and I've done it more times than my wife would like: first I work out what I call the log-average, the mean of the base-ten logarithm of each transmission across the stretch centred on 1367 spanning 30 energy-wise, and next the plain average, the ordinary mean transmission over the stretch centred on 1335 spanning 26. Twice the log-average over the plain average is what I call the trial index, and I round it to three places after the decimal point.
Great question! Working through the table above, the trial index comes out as 0.108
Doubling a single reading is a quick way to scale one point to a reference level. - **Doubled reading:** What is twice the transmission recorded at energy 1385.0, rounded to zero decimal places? 45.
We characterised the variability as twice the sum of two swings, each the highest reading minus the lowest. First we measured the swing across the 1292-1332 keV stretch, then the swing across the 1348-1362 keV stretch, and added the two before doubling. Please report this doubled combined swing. 37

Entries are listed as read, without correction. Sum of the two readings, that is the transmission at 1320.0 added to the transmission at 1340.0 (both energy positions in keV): 50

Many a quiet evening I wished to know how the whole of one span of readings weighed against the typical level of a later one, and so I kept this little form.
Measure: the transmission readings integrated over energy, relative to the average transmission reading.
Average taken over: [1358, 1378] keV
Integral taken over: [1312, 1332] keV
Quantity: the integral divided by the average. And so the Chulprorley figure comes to 13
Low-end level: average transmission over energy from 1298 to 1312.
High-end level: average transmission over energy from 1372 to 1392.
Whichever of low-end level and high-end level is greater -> 34.1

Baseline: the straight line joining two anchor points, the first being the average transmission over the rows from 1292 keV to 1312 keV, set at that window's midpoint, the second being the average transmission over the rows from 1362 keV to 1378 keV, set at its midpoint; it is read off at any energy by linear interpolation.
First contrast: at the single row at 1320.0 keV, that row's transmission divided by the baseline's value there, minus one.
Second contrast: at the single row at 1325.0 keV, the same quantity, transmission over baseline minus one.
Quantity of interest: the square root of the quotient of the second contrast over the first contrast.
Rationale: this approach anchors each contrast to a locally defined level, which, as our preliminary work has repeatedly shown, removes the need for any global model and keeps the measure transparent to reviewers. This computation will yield 0.99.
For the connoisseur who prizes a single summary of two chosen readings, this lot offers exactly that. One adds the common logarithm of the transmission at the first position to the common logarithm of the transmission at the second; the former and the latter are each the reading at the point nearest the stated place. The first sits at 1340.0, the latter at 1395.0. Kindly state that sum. 2.93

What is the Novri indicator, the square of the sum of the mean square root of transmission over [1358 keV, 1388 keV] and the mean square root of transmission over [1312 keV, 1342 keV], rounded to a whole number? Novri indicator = 108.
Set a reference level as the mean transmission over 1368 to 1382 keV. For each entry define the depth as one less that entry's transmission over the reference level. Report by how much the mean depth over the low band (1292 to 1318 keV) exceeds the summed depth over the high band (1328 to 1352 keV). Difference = 0.2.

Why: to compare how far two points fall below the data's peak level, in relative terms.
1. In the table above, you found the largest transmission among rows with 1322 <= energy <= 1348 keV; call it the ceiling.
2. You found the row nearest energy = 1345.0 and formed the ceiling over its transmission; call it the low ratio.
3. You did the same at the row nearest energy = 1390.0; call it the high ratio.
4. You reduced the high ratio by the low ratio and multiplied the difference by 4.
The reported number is 2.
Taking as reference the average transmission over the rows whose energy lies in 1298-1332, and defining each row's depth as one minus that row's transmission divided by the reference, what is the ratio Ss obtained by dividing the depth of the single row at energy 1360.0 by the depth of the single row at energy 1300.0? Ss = 1.0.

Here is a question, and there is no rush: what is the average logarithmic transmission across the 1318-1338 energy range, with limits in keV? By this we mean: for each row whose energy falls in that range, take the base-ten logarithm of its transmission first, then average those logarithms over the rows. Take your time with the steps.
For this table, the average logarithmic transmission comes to 1.35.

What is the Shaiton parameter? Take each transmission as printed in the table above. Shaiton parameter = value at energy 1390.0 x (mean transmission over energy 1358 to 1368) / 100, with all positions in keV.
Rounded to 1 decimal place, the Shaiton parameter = 8.4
